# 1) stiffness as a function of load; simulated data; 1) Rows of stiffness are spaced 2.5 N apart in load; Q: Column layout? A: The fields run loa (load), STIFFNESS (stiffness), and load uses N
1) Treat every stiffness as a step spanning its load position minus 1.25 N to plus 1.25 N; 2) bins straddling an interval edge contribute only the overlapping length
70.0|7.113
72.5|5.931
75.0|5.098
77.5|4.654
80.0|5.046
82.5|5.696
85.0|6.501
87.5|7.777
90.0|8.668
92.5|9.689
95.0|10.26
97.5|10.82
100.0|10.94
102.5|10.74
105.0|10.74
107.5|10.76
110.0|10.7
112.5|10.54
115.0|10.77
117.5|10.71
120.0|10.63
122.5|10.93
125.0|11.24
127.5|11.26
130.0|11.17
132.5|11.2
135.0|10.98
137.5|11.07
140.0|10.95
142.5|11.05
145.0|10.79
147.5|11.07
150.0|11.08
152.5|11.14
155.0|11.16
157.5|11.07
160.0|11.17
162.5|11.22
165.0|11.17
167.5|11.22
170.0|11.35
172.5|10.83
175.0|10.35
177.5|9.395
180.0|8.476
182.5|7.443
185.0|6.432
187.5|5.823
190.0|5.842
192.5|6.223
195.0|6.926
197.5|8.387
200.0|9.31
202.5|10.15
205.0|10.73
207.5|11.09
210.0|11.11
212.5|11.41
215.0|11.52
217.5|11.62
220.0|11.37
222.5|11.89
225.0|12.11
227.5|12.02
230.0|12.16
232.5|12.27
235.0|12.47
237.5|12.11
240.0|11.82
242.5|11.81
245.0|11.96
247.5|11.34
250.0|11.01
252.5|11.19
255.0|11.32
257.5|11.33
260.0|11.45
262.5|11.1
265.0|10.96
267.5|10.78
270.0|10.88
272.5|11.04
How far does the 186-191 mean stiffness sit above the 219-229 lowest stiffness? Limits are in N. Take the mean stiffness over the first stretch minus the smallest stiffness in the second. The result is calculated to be -5.5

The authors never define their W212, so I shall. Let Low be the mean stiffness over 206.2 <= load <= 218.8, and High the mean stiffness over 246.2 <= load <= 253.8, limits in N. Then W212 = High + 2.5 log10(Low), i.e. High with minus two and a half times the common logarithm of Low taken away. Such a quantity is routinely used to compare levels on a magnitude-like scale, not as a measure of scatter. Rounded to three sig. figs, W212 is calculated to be 13.8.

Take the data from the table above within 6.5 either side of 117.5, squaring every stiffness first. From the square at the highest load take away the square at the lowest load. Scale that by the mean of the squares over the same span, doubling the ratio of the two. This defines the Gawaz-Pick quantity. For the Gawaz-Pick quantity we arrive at 0.15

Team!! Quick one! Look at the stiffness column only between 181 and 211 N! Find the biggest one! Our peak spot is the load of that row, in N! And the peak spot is 210.0 N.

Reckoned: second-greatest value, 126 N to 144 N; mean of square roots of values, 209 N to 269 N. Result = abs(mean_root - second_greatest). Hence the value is 7.8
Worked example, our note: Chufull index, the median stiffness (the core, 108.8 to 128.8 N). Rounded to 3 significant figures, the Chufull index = 10.7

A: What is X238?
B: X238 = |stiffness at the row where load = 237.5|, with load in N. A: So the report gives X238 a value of 12.1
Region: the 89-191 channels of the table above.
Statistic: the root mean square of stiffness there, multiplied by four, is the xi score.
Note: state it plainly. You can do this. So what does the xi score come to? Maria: 42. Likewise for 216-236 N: 48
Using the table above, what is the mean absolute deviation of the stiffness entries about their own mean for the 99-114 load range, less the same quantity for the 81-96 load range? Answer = -1.4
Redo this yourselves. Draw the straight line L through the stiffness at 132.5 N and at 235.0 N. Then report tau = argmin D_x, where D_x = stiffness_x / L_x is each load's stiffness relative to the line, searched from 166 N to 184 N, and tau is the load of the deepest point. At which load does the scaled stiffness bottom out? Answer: 182.5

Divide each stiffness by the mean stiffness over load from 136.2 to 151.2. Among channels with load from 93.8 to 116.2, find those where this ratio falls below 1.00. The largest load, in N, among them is 115.0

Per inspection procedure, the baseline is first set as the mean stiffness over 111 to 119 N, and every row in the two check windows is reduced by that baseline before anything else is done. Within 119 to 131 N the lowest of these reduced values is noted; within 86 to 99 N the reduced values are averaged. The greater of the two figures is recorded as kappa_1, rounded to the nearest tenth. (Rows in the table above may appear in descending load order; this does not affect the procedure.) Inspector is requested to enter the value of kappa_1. 0.0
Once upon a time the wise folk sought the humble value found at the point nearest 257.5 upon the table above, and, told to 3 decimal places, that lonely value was 11.330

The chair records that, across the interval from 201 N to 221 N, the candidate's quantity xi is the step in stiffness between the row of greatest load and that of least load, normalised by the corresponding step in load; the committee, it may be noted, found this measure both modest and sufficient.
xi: 0.07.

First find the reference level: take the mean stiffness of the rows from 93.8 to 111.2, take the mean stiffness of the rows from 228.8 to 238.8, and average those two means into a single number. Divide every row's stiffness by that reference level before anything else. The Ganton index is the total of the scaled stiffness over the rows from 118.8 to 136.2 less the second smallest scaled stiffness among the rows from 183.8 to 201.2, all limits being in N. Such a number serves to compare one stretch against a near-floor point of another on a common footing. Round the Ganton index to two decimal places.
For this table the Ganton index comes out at 6.23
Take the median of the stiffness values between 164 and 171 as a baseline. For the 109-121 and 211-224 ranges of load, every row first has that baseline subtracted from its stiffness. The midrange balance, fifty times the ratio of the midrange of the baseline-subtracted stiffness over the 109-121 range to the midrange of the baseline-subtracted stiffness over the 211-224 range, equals -69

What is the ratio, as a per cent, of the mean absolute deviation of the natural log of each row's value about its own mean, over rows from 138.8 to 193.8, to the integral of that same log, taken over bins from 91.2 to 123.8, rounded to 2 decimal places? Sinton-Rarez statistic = 0.26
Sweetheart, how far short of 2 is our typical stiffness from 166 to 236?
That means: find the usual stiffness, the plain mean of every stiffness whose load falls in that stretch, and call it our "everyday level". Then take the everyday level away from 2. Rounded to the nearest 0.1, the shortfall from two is -8.0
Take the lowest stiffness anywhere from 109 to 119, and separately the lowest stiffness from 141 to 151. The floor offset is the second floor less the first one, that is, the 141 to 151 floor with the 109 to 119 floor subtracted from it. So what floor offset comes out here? 0.25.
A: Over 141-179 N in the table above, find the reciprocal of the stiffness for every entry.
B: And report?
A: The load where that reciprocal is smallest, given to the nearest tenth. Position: 170.0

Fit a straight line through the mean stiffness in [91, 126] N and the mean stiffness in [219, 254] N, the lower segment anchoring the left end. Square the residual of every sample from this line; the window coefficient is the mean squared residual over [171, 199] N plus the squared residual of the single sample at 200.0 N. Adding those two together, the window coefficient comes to 20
